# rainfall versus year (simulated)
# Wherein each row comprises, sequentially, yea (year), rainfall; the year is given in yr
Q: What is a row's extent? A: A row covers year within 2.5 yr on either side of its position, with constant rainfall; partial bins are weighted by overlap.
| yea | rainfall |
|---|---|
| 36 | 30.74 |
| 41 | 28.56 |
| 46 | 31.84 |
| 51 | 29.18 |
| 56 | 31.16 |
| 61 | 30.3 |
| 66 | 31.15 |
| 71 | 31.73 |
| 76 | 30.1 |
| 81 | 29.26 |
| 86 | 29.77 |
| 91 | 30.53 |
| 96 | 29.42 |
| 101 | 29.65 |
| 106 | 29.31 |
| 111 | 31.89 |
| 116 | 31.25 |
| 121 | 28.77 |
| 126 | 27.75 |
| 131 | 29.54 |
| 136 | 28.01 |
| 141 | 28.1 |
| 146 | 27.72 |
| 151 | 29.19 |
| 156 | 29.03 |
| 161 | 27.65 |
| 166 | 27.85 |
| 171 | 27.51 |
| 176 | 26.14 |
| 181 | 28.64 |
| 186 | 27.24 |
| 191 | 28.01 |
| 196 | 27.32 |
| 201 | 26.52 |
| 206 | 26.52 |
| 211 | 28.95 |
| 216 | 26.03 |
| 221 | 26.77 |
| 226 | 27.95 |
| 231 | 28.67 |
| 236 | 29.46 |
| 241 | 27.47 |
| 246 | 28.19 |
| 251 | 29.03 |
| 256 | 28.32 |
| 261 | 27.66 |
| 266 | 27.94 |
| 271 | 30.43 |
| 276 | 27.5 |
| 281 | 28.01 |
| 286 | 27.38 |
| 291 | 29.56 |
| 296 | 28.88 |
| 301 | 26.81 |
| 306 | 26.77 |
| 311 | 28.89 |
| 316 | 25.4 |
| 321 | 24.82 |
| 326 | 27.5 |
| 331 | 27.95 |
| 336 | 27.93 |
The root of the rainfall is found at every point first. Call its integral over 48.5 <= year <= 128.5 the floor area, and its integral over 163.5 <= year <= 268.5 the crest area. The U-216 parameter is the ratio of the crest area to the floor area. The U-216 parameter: 1.26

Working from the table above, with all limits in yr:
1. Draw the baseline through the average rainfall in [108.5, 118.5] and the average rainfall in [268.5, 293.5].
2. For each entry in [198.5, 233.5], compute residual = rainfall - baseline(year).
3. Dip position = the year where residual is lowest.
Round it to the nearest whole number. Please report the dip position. 216 yr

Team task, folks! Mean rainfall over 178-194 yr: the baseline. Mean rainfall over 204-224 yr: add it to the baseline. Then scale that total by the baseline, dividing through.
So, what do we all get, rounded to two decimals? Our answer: 1.97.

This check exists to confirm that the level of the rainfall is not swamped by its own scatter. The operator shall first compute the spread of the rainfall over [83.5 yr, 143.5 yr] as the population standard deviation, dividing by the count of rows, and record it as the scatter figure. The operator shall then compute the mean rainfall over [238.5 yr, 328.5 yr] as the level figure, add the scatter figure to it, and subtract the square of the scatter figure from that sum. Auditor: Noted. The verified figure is 27.5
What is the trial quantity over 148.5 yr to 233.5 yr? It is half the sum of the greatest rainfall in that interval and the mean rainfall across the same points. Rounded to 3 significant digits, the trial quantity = 28.4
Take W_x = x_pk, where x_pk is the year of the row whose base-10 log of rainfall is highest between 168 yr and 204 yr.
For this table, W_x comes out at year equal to 181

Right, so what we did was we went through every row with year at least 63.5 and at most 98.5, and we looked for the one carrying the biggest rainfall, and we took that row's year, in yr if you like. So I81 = 71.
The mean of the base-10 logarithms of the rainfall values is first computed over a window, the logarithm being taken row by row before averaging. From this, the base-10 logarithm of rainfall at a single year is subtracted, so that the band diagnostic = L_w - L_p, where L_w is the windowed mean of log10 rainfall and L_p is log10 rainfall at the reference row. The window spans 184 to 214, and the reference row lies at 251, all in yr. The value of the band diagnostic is -0.025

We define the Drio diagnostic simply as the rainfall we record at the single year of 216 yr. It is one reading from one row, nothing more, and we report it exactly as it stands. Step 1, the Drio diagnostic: 26.03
